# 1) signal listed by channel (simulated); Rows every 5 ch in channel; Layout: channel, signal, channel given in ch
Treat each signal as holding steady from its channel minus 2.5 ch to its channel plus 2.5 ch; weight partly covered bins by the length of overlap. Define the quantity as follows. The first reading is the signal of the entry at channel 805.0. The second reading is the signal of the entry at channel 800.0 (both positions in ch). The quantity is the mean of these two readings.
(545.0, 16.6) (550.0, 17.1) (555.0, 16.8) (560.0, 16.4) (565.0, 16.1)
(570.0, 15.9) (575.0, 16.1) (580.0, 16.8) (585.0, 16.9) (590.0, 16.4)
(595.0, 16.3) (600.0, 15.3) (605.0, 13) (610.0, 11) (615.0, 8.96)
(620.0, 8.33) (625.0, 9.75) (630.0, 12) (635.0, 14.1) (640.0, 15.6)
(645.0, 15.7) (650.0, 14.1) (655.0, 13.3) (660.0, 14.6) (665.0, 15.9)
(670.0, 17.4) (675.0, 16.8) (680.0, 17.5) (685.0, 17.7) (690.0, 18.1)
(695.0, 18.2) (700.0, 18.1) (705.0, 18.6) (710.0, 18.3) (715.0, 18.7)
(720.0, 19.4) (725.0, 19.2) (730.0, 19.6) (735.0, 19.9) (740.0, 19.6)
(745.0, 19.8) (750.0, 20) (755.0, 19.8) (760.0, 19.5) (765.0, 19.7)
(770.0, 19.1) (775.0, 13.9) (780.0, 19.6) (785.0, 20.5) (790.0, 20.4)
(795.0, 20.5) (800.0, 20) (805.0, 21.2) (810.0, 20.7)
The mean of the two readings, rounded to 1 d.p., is 20.6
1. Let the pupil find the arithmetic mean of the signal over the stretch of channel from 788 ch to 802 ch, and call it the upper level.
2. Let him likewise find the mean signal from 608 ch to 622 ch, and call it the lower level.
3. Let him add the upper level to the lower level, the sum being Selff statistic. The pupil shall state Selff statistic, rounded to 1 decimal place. 29.7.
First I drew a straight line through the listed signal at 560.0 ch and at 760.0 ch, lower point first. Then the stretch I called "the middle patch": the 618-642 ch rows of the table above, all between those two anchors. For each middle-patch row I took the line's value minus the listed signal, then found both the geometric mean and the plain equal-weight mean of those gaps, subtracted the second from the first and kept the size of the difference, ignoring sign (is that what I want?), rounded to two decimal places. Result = 0.68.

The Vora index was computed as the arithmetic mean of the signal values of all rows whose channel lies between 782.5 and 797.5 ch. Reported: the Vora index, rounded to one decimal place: 20.5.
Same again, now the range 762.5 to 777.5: 17.6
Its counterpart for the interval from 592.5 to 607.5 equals 14.9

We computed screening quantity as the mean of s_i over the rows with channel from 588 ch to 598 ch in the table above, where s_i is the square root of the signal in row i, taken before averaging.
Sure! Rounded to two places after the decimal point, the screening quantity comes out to 4.04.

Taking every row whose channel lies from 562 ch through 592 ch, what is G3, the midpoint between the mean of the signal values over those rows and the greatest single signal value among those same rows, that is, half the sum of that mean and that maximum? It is 16.6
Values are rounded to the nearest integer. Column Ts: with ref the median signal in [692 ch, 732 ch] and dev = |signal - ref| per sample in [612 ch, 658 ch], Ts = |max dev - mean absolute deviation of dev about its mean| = 8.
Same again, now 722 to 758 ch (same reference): 1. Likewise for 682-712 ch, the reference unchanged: 1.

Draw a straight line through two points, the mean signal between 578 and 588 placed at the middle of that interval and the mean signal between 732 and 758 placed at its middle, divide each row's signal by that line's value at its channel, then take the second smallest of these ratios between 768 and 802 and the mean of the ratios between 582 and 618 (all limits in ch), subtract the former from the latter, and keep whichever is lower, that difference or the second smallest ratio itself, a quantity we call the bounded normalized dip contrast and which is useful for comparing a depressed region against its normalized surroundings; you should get -0.13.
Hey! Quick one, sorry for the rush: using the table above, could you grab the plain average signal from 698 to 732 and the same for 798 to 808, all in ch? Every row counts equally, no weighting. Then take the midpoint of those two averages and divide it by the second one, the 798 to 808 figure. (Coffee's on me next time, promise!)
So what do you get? 0.96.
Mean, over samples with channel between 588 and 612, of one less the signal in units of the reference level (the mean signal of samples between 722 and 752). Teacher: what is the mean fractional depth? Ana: 0.27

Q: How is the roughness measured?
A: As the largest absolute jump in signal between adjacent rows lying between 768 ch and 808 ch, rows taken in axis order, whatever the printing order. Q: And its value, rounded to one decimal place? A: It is 5.7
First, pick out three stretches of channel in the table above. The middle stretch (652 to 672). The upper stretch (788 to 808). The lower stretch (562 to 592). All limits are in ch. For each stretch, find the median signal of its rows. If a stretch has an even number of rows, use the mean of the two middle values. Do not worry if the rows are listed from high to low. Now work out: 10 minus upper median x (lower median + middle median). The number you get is -634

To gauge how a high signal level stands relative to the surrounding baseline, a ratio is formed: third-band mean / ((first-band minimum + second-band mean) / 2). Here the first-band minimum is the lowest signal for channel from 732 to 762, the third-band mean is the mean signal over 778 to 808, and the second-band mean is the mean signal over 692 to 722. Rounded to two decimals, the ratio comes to 1.07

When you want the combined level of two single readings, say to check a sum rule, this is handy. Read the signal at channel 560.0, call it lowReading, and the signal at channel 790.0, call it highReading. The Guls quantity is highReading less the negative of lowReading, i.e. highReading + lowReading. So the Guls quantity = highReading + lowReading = 36.8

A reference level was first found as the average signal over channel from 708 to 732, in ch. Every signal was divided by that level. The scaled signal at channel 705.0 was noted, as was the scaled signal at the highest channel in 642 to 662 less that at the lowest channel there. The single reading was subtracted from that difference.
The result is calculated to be -1.03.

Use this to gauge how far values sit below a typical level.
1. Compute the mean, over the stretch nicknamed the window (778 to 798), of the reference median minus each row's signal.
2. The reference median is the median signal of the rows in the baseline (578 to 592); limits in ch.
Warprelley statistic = -3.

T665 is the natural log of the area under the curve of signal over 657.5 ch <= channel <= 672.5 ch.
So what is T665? 5.48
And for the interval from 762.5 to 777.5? 5.57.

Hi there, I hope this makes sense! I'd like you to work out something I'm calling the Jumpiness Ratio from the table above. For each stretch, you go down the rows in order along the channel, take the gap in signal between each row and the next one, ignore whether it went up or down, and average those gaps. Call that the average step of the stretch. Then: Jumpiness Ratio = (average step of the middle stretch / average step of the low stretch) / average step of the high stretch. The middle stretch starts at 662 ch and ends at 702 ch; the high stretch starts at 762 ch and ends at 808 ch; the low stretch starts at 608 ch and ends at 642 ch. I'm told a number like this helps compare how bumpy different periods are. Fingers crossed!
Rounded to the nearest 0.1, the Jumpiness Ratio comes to 0.2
